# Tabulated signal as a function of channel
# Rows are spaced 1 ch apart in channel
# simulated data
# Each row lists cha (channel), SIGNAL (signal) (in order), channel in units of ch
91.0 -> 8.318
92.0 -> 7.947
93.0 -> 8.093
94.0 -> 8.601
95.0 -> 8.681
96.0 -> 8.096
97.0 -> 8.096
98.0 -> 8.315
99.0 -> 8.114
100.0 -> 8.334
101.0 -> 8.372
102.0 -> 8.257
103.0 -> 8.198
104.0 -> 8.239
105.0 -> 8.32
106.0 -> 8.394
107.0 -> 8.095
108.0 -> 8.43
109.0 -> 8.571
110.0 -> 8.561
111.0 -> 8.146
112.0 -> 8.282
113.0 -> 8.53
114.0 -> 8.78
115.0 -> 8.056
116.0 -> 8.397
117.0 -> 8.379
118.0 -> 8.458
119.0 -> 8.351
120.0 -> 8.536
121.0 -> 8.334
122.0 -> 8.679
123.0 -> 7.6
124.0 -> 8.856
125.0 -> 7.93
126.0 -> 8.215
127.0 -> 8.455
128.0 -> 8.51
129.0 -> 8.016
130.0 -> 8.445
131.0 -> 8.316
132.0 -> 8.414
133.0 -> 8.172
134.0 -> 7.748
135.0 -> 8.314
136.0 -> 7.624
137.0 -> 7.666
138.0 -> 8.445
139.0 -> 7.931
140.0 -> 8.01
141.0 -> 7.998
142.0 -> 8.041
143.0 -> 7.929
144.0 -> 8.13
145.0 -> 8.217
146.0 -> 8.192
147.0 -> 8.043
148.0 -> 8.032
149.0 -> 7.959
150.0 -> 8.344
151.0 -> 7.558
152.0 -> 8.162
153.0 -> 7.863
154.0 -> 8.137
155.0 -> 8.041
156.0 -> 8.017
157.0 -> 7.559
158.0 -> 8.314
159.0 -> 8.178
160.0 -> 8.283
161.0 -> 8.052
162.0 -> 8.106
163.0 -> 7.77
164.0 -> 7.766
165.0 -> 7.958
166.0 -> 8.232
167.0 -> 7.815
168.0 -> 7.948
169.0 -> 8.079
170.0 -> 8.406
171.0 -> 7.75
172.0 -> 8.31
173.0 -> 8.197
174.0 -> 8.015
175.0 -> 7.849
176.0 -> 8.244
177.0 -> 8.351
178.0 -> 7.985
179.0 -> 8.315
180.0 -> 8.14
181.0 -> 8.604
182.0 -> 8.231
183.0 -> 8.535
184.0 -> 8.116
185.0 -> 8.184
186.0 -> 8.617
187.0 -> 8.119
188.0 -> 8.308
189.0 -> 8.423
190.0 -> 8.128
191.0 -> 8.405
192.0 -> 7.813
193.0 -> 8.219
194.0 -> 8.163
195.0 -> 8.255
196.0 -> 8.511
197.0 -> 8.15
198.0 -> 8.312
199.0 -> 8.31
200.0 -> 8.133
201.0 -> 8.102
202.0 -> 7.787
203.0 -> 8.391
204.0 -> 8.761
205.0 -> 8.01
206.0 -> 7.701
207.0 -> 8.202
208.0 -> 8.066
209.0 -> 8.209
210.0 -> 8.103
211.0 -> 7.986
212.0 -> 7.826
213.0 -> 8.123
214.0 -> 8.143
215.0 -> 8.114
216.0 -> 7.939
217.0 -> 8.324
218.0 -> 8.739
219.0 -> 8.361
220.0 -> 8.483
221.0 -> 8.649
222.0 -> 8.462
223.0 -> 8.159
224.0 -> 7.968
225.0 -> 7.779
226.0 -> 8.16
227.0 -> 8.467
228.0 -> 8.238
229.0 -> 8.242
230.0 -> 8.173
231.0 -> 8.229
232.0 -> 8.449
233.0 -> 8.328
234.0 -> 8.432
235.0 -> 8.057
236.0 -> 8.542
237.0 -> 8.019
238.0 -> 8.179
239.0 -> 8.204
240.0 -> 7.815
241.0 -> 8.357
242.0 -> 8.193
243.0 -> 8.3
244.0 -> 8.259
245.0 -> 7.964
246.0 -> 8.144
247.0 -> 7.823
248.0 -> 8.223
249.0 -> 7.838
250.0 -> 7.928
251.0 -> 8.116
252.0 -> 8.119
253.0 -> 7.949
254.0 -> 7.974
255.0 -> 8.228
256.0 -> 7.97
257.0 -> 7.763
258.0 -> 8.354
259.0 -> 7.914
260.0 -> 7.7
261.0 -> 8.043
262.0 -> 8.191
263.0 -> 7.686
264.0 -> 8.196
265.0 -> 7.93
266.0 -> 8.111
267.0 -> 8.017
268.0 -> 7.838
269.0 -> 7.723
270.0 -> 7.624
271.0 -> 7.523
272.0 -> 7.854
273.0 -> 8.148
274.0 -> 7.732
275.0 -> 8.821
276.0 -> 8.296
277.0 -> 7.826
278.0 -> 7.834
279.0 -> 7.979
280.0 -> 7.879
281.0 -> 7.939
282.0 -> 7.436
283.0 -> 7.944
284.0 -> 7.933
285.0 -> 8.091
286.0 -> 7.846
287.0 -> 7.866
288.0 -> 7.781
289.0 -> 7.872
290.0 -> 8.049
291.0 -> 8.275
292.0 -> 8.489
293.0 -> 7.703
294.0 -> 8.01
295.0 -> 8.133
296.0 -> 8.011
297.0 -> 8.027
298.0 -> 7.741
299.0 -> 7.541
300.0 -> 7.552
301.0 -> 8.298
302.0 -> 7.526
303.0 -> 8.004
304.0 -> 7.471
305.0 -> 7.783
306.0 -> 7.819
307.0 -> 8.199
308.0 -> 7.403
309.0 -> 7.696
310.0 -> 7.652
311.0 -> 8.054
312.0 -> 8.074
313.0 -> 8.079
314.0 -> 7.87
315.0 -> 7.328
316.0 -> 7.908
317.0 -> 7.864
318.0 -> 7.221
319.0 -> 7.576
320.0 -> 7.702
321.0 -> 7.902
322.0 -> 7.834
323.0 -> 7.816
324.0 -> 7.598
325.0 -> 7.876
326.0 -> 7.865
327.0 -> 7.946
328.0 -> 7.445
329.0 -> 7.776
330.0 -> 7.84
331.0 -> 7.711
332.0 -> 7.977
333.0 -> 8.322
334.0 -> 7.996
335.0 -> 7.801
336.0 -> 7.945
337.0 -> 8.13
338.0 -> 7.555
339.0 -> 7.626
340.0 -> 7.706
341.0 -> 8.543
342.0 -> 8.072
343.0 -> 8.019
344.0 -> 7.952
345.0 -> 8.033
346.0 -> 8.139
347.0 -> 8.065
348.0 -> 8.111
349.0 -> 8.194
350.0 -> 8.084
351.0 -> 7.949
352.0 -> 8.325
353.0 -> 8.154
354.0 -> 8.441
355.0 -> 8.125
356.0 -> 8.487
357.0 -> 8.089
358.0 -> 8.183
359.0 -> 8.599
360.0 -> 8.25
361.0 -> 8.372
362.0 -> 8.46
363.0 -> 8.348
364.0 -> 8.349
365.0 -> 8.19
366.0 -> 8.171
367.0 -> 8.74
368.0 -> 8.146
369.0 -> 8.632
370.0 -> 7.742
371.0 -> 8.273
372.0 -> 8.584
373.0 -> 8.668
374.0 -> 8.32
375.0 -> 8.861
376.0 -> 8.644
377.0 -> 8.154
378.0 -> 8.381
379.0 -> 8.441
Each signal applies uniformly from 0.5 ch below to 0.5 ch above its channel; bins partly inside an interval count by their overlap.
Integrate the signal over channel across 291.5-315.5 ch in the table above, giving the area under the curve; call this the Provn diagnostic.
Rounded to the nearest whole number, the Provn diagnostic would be 188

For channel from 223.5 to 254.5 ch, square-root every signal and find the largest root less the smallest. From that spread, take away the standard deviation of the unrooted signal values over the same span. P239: -0.07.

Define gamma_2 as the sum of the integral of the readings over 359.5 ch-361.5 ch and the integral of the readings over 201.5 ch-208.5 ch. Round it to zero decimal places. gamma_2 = 74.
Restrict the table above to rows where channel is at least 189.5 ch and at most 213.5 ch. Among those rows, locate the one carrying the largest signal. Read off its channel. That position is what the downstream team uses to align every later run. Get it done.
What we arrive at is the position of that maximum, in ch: 204.0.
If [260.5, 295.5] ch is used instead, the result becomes 275.0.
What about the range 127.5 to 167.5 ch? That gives 128.0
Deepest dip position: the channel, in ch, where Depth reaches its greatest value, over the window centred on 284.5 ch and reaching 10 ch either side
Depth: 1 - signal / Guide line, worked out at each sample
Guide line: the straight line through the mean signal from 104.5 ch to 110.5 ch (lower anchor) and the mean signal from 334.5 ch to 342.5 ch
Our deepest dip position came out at 282.0 ch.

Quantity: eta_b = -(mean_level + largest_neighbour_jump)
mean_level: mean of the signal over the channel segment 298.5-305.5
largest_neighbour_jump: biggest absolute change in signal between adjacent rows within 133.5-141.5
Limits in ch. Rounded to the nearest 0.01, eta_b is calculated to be -8.52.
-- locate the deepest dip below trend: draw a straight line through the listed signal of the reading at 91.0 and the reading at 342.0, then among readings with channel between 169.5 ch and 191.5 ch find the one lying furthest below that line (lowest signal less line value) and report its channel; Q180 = 171.0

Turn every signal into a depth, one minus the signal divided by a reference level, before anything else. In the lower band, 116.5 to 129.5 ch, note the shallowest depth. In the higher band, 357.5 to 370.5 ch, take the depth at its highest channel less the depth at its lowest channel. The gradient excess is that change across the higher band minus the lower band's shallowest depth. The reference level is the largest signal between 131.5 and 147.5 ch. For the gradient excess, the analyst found 0.10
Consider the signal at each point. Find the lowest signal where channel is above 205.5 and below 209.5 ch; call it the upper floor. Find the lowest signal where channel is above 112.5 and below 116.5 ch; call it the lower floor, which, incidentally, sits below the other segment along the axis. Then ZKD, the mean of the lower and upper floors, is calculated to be 7.88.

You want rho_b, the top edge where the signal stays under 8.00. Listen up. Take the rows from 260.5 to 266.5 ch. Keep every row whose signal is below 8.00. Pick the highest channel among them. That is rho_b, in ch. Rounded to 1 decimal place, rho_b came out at 265.0 ch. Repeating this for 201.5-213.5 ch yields 212.0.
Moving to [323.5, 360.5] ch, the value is 351.0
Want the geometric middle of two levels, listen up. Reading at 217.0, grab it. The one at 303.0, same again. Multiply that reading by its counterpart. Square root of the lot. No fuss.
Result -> 8.2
